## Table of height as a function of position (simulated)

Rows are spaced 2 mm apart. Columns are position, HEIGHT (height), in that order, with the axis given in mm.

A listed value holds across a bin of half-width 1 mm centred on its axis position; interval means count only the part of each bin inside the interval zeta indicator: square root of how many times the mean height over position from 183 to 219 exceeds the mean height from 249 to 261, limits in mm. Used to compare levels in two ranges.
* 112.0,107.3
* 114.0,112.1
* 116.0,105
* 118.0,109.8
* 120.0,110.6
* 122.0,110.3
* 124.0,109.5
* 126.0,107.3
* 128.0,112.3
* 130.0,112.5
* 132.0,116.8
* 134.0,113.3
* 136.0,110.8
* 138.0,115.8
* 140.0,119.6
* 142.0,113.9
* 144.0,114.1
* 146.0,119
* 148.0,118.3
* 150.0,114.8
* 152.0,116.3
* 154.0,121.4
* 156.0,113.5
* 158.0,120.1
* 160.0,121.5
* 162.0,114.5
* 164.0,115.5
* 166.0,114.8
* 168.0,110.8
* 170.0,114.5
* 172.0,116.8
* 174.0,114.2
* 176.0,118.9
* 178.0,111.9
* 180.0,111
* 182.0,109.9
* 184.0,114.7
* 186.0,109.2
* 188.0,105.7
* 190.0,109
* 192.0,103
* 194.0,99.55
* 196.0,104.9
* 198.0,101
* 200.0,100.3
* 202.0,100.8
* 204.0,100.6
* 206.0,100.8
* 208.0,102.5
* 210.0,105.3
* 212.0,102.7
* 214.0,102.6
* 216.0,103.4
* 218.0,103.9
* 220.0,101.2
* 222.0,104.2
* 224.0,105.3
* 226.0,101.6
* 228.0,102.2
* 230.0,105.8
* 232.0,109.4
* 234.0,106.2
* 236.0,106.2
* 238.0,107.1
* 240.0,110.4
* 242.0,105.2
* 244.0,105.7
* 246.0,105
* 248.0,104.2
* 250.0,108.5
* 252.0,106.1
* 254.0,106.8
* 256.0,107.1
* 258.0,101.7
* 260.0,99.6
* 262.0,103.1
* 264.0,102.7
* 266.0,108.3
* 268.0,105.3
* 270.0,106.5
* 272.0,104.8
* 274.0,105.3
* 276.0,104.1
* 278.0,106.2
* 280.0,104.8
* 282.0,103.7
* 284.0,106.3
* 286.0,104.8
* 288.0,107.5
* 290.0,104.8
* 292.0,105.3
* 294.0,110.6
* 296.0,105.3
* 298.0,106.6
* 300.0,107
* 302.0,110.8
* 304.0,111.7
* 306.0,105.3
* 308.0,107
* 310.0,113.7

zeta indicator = 0.99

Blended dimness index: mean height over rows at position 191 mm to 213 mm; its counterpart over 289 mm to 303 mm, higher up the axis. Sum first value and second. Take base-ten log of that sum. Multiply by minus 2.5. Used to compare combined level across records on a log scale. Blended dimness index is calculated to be -5.80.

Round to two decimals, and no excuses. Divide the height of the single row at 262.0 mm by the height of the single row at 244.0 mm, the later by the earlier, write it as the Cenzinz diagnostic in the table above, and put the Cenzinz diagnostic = 0.98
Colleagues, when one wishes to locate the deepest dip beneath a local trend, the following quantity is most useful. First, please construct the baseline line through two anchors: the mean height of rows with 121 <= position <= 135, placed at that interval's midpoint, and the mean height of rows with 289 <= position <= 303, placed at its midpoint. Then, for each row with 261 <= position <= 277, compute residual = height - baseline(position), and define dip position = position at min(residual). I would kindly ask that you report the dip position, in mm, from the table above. 264.0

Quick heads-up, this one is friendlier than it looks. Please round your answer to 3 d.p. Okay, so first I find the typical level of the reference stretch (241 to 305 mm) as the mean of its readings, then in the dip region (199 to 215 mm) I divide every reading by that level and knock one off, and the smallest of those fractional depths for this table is -0.052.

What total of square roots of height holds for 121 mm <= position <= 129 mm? 42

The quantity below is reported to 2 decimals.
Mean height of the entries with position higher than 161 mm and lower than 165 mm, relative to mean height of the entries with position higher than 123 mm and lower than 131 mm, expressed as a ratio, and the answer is 1.04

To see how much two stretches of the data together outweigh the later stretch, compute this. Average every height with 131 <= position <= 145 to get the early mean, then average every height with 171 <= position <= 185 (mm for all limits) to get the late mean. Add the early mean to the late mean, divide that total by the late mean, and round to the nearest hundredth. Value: 2.01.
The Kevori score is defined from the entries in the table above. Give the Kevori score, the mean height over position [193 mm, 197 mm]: 102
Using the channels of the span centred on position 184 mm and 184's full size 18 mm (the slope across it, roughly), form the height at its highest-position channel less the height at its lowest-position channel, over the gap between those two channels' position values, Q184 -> -1.0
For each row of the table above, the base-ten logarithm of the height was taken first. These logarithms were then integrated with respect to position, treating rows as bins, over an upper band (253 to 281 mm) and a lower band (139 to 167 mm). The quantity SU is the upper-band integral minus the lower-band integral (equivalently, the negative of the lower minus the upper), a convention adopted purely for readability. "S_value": -1.3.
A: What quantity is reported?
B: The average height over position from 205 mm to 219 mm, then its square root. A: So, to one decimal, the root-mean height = 10.2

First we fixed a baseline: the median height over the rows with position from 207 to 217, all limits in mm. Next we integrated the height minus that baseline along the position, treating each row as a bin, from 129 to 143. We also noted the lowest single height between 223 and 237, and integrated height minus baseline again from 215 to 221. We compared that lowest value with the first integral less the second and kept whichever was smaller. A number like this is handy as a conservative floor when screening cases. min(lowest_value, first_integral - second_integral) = 102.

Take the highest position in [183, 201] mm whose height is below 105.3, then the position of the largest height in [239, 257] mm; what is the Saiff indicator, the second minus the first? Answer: 40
